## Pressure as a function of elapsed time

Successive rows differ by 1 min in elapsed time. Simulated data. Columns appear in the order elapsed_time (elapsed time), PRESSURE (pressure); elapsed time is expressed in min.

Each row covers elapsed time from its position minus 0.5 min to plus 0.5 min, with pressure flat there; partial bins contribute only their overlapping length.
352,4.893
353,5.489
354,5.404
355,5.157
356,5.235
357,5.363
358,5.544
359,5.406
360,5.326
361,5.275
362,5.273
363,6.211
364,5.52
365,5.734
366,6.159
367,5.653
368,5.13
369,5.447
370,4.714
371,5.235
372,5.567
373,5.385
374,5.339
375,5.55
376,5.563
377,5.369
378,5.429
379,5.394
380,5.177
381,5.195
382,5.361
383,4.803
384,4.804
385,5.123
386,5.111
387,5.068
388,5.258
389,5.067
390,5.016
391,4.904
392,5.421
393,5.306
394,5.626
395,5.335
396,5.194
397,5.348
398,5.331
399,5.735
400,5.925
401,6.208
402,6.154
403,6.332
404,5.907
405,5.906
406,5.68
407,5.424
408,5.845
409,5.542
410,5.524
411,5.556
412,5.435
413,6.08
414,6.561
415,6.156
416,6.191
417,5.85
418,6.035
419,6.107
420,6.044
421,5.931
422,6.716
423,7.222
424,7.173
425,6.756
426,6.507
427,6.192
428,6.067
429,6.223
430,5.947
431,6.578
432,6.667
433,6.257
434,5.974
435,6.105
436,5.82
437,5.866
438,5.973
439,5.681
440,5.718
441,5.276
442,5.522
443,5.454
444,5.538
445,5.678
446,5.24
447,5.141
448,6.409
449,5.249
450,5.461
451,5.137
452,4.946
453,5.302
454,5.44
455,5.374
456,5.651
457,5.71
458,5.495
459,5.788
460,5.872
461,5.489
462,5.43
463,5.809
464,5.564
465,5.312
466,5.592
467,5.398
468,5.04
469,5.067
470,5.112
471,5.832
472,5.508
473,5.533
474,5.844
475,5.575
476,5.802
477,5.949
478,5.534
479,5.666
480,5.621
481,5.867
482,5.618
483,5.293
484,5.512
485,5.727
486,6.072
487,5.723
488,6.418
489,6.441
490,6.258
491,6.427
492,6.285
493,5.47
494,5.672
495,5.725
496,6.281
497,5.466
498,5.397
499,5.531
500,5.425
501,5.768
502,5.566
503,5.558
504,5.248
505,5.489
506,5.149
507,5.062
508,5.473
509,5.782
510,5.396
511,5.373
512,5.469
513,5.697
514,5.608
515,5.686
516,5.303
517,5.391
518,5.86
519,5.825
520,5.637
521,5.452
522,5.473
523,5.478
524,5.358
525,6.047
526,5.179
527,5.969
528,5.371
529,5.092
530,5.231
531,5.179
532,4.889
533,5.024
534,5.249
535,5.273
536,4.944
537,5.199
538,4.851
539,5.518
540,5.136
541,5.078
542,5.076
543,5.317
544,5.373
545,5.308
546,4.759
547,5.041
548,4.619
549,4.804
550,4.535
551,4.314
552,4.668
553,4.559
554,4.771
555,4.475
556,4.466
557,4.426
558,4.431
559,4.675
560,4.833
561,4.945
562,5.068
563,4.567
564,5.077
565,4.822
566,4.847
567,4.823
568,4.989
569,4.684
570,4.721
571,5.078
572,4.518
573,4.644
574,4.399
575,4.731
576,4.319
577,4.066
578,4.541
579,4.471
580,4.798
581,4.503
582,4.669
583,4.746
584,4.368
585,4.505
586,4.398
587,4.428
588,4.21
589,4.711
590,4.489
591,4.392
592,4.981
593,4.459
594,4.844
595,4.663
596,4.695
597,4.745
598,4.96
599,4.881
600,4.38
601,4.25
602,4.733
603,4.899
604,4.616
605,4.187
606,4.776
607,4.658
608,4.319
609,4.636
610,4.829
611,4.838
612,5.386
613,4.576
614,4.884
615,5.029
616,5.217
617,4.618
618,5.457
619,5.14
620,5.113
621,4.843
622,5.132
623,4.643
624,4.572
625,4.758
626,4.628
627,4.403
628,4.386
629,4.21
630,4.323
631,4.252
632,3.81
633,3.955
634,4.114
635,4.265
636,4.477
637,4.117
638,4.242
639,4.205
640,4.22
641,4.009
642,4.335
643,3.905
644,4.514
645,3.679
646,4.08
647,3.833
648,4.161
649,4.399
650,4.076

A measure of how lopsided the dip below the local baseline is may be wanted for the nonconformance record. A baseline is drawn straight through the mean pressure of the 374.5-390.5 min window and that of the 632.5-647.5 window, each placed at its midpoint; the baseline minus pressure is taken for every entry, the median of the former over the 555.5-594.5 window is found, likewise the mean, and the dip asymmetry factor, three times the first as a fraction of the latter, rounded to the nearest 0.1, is 2.7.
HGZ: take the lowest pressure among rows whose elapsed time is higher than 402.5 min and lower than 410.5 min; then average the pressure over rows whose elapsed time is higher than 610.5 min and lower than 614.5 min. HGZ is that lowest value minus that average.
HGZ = 0.5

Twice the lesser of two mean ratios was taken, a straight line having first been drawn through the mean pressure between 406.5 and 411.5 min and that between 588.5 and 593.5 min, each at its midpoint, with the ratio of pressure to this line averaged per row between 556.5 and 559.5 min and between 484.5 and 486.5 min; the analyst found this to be 1.89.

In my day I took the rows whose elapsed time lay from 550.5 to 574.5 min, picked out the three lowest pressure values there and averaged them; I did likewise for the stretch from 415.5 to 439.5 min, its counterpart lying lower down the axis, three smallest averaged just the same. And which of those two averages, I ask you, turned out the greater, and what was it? 5.78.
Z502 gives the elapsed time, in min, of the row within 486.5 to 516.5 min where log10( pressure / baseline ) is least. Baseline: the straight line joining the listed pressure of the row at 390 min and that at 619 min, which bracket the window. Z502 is 507 min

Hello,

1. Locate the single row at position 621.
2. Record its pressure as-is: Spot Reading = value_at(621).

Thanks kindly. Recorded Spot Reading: 4.843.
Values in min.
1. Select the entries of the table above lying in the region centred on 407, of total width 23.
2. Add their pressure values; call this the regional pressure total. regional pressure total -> 134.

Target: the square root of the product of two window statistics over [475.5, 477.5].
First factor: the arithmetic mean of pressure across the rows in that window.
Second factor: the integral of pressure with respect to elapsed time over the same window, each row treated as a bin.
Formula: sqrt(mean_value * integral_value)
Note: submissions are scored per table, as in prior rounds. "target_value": 8.3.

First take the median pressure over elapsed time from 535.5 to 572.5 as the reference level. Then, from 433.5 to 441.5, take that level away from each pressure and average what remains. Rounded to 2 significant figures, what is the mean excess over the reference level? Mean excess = 0.98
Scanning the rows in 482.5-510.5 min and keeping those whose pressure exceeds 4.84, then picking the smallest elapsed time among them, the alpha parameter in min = 483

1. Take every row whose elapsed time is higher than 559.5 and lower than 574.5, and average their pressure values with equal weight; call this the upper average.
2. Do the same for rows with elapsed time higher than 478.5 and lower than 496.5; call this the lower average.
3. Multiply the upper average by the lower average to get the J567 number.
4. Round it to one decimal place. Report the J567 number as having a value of 28.3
